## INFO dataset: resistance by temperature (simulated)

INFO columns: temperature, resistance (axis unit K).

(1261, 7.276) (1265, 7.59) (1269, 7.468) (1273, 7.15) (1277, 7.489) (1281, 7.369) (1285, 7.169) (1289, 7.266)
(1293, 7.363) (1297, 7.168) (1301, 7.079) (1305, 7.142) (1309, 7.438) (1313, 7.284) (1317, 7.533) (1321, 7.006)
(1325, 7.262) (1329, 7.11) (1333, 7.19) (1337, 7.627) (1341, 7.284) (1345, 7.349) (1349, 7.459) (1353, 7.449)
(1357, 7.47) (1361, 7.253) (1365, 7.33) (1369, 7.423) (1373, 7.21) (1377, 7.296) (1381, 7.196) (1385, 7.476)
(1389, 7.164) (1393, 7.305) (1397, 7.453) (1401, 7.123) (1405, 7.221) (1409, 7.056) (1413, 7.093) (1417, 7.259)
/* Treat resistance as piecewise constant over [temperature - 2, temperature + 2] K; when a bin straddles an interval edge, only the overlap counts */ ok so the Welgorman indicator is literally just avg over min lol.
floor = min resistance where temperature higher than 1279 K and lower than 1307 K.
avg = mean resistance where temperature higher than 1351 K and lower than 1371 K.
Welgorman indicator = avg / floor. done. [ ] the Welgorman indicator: 1.043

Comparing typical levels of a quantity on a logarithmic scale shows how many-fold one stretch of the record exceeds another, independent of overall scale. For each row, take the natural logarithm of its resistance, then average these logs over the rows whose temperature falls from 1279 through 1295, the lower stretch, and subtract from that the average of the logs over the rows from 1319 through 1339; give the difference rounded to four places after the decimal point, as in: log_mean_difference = 0.0076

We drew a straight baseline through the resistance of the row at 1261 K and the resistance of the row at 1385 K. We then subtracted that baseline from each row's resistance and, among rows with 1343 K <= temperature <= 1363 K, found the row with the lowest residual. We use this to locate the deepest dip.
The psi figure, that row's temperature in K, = 1361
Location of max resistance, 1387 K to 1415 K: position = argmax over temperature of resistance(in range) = 1397 K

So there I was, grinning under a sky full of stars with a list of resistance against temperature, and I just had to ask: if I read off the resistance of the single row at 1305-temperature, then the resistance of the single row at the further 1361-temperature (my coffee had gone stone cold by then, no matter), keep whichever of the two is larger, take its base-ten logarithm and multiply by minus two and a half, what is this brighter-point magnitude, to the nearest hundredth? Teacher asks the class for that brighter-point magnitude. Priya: -2.15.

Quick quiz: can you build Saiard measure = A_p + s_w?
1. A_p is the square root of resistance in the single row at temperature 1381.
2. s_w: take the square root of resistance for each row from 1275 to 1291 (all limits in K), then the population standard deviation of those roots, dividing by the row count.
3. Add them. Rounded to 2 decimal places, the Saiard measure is 2.70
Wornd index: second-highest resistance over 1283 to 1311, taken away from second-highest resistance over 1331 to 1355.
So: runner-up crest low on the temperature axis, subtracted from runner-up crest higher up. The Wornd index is 0.10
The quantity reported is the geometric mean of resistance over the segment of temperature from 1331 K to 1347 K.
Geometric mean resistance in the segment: 7.36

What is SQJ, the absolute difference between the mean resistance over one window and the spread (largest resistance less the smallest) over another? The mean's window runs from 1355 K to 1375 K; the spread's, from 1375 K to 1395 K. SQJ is 7.03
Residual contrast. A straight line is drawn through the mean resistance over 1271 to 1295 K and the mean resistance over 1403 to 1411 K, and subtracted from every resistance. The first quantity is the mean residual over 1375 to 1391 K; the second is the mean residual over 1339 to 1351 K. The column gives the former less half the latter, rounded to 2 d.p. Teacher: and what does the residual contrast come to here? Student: 0.04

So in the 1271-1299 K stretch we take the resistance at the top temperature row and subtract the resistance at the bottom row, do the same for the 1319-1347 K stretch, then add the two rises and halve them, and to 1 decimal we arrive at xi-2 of 0.2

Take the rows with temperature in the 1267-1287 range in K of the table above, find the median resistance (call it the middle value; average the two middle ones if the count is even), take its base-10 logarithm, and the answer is 0.867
